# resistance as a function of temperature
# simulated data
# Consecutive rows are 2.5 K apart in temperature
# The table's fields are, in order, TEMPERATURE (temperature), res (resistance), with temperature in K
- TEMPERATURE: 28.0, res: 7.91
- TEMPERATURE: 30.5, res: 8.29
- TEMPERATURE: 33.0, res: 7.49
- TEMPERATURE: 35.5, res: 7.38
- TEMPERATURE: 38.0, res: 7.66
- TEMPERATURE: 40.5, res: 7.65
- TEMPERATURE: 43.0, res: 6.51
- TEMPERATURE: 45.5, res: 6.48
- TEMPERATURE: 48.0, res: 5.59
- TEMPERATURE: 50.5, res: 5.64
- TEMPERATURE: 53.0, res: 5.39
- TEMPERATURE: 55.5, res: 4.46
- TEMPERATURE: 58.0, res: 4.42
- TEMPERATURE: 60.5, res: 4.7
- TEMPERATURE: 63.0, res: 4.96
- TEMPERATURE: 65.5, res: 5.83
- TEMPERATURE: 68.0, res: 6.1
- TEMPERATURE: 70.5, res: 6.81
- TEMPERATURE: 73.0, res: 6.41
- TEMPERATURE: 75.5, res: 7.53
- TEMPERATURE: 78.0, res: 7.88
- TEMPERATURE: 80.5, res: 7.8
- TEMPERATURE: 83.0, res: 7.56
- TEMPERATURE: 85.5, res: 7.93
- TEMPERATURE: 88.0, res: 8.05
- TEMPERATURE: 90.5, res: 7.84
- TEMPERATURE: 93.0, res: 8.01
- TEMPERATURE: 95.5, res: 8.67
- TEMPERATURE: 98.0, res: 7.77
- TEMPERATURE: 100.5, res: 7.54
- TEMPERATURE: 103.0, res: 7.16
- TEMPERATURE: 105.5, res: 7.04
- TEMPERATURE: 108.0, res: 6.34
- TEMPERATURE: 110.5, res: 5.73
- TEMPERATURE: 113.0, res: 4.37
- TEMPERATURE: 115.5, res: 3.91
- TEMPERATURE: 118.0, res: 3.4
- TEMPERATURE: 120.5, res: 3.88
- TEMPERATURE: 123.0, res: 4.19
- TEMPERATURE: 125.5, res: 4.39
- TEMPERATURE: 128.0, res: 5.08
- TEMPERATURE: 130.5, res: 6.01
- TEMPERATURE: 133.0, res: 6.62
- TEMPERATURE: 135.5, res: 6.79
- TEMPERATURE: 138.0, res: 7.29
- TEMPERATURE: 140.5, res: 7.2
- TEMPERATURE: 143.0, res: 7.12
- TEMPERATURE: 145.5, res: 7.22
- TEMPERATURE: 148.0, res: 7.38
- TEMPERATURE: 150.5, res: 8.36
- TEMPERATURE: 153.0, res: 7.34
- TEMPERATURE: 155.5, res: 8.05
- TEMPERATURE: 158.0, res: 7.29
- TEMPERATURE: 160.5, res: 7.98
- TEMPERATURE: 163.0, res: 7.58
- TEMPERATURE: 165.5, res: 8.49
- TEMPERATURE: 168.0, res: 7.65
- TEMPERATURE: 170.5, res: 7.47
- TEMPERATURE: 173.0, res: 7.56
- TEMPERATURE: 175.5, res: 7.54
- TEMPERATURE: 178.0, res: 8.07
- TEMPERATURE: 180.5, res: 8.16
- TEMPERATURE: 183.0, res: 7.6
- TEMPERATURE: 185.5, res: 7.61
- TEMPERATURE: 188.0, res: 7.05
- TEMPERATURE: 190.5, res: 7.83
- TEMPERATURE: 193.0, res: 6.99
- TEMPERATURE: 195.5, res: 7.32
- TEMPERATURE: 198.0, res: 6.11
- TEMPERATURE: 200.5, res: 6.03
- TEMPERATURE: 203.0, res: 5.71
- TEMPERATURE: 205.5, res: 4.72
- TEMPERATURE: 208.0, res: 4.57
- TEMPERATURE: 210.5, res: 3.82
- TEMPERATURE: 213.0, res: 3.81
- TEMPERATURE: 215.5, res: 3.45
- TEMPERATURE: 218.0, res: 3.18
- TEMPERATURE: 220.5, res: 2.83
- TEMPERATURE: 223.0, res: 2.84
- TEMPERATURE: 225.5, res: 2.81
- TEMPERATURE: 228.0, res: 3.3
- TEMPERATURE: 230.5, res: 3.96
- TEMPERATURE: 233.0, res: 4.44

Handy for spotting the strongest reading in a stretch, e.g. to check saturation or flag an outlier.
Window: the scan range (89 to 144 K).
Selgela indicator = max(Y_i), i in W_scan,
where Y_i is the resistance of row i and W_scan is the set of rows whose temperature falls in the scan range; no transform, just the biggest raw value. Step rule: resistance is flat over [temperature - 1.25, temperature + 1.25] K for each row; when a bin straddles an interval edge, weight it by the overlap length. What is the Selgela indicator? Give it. 8.67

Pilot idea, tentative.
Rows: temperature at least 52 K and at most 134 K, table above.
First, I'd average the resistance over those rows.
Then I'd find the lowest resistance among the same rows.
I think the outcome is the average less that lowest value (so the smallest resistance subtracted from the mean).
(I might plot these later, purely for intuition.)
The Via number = 2.8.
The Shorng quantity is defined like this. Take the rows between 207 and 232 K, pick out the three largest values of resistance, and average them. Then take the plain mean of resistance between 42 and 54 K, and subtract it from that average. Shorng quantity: -2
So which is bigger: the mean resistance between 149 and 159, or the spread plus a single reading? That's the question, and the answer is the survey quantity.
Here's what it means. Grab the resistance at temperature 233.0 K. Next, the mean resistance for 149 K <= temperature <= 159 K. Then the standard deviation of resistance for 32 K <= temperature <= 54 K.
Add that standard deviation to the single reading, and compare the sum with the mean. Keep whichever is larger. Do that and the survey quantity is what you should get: 7.8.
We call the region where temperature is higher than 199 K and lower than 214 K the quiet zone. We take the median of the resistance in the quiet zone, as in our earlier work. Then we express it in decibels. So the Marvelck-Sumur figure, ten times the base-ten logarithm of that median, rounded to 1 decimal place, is 6.7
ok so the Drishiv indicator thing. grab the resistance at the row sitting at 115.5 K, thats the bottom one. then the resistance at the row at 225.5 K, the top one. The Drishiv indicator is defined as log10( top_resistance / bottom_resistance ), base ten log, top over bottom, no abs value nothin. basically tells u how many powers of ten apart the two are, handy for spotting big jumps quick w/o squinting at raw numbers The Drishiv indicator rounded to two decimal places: -0.14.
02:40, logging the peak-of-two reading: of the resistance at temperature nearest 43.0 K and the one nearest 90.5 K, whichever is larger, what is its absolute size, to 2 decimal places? 7.84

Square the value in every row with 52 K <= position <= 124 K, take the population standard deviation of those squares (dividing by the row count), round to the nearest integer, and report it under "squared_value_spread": 19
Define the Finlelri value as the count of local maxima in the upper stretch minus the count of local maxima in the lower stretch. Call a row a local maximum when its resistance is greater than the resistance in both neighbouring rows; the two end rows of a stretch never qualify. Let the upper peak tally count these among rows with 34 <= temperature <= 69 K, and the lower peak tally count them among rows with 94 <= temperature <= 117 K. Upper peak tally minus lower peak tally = 2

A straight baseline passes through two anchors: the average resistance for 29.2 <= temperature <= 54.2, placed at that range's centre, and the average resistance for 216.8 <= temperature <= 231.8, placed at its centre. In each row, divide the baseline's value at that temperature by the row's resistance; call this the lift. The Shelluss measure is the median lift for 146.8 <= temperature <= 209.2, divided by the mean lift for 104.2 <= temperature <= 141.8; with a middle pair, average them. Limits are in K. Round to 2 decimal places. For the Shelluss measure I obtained 0.55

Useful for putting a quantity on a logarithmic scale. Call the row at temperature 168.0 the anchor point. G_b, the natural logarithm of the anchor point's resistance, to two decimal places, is 2.03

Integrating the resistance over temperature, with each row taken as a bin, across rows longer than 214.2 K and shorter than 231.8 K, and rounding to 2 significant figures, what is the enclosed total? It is 56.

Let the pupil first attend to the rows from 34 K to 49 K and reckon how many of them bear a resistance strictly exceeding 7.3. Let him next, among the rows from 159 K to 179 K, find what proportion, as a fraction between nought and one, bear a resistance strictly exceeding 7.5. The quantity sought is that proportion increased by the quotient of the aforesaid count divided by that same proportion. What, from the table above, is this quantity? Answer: 4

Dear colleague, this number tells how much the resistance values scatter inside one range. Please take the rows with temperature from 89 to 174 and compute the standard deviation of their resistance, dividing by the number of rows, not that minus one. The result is 1.5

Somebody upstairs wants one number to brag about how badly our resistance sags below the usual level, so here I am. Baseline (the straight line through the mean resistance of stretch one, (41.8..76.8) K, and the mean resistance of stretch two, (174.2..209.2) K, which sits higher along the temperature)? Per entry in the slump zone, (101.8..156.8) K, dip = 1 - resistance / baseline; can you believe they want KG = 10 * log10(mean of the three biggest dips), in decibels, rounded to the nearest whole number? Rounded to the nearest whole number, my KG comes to -4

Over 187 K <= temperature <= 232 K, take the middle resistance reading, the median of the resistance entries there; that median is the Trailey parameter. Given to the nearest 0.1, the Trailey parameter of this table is 4.3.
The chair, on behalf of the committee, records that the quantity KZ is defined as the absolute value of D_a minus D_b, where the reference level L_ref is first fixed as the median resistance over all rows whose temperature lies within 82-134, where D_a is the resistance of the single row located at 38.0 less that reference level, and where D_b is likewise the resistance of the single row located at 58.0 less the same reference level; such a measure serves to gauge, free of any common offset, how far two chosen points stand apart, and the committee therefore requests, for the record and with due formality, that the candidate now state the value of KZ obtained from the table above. 3.2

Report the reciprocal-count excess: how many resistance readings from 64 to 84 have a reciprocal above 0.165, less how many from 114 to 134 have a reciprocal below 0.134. 1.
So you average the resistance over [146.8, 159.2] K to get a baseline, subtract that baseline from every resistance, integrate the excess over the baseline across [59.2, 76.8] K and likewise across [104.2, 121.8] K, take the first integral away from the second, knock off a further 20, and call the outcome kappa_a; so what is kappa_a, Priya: -39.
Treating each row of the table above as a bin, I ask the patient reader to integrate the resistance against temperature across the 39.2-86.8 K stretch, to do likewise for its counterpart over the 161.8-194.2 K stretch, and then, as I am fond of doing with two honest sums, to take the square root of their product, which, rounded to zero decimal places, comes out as 273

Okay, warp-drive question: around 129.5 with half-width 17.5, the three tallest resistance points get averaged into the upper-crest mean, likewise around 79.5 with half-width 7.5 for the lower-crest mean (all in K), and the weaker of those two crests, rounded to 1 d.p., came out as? 7.2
